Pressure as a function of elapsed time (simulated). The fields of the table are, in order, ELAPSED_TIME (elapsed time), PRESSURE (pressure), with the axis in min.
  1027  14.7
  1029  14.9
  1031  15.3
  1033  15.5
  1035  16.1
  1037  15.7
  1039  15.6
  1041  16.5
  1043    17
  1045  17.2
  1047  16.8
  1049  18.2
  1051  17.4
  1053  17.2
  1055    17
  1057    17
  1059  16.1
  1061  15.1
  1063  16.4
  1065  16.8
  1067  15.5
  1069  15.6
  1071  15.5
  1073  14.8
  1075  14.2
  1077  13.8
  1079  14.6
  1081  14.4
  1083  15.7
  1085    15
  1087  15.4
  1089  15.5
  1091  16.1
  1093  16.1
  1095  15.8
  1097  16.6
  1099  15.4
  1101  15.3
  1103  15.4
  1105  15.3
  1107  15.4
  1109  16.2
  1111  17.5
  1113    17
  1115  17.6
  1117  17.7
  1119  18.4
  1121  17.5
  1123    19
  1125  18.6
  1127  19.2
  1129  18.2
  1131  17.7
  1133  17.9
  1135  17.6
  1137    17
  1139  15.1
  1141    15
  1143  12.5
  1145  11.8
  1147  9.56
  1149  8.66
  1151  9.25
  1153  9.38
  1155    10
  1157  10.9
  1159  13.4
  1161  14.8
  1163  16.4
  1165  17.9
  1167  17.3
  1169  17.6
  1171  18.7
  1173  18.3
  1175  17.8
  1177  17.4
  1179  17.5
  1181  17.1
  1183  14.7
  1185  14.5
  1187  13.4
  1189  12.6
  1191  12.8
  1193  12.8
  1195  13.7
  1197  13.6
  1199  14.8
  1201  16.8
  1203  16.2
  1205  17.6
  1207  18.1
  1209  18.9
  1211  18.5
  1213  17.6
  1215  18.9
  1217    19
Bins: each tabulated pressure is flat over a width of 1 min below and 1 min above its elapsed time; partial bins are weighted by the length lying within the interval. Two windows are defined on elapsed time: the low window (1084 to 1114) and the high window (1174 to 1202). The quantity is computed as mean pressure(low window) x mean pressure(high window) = 237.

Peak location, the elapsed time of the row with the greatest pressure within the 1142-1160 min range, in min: 1159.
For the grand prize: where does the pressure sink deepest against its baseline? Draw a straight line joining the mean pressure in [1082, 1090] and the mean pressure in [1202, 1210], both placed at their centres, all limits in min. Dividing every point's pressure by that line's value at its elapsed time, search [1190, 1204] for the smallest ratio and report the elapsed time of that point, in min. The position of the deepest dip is 1193 min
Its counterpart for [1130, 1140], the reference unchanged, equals 1139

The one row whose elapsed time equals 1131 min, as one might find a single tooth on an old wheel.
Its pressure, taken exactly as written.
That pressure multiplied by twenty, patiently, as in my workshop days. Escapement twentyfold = 354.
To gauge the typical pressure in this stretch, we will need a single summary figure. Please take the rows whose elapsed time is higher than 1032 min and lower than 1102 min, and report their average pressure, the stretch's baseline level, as 15.9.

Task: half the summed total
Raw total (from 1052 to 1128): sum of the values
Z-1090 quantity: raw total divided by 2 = 308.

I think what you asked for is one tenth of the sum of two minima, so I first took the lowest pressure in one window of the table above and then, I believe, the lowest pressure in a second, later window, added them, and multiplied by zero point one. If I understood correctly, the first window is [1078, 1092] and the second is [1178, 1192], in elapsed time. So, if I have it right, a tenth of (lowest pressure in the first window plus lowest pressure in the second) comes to 2.7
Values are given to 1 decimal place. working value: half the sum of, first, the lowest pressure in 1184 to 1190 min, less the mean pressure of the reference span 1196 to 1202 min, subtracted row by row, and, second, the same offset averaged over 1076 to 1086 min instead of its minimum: -1.4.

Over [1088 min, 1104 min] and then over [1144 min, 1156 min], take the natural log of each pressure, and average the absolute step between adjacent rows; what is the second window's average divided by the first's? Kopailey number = 3.3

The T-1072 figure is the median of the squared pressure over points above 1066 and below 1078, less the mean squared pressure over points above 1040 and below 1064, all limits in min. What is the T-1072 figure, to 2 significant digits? -54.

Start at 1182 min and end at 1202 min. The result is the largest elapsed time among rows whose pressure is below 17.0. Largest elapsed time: 1201 min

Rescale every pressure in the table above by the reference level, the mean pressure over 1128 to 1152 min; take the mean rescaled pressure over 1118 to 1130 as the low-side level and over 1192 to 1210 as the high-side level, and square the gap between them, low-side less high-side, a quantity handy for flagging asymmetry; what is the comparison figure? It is 0.035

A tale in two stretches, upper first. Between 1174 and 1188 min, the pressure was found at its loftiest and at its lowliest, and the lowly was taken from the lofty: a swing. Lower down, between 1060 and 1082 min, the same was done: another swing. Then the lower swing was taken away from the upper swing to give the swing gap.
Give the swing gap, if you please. 1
